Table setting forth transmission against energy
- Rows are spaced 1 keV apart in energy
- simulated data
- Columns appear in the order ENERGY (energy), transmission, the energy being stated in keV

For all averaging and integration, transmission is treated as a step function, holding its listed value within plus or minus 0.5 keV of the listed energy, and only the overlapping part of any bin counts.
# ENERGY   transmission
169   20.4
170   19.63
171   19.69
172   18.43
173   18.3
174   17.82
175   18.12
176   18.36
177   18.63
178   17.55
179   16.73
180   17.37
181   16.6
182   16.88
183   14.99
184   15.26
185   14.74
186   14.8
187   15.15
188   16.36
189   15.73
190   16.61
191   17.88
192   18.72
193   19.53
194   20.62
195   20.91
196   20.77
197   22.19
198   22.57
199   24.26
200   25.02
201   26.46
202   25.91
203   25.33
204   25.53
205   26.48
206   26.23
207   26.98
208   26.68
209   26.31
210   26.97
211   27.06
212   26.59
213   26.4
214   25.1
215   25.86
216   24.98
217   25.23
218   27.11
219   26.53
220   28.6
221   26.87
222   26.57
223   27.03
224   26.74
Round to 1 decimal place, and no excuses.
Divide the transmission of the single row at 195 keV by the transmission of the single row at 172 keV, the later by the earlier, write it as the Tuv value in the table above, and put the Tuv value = 1.1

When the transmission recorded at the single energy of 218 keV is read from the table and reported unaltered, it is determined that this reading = 27.11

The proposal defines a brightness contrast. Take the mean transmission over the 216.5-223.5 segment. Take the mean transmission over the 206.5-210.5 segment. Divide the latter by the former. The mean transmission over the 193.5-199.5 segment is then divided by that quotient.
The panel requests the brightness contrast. 22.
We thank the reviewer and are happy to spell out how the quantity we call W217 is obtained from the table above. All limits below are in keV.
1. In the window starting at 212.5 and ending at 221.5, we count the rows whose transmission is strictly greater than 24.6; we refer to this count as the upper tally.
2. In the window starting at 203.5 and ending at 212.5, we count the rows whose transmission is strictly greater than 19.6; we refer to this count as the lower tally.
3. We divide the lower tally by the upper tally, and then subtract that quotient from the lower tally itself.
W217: 8.0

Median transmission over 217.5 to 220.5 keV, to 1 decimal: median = 27.1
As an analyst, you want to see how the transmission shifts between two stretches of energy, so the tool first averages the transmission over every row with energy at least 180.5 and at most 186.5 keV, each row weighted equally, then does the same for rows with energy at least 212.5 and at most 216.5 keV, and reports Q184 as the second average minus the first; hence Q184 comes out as 10.0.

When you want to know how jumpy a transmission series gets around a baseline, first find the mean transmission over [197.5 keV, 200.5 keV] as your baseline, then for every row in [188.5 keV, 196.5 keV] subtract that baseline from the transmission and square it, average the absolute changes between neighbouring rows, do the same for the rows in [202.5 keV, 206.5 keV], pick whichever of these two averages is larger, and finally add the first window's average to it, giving 17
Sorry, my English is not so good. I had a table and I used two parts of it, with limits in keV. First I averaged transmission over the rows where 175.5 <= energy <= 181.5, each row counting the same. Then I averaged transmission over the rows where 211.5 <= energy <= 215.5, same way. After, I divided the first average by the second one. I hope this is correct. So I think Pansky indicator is 0.67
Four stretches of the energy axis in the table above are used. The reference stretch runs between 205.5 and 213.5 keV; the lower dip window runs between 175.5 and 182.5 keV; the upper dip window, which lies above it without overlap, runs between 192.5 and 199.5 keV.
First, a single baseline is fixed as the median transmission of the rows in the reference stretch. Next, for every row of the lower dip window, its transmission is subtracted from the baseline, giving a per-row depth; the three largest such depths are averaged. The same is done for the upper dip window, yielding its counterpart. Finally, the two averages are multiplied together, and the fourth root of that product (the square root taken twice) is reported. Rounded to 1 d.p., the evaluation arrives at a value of 2.8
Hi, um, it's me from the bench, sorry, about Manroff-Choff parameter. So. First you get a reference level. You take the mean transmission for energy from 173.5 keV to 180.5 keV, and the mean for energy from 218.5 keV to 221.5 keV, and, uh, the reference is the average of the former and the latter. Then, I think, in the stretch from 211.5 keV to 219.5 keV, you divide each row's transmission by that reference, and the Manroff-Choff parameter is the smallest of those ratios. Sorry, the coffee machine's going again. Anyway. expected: 1.1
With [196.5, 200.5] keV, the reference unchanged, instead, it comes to 1.0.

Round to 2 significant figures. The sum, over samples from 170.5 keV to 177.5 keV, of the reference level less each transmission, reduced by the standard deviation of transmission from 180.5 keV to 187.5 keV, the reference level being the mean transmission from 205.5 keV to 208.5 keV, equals 56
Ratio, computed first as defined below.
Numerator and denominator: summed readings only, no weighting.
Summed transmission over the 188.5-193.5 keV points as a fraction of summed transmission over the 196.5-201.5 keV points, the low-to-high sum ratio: 0.73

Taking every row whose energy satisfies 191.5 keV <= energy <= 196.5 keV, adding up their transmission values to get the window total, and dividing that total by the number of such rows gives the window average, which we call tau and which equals 20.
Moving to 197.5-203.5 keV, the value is 25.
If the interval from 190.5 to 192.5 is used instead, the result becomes 18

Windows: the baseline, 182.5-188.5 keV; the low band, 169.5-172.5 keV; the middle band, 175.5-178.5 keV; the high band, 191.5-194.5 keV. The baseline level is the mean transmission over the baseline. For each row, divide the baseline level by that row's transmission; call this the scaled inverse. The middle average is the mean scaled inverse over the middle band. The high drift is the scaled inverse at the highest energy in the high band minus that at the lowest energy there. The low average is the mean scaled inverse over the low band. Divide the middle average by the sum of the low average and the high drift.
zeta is 1.2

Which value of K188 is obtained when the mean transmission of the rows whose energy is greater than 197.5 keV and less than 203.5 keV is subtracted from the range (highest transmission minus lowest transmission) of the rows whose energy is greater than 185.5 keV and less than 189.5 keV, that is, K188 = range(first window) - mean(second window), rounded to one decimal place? -23.4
